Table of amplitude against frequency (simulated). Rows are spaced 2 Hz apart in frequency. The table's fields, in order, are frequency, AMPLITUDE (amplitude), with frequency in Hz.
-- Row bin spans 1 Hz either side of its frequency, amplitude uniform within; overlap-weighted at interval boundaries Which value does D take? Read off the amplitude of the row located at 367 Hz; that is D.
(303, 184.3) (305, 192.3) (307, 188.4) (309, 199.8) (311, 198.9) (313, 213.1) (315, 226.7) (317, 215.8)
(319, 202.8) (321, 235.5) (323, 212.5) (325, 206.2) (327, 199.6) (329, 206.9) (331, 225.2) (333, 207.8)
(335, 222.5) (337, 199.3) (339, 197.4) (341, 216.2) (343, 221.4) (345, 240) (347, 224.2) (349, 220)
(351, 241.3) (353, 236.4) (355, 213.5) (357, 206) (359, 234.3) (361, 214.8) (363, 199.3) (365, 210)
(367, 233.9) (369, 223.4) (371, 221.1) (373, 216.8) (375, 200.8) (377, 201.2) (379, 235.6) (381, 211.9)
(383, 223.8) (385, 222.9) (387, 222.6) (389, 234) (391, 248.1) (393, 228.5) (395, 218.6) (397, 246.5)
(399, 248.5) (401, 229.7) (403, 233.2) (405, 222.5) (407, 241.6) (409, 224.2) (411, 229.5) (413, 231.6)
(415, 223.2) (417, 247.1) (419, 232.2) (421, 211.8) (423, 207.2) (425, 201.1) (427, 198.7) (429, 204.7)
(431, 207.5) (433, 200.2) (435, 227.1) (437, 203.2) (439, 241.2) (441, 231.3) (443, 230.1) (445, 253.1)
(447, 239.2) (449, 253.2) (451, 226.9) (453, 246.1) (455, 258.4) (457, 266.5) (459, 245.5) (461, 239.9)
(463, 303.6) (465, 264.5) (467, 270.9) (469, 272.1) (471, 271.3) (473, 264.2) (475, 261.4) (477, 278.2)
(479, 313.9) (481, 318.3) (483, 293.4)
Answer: 233.9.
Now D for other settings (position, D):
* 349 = 220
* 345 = 240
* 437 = 203.2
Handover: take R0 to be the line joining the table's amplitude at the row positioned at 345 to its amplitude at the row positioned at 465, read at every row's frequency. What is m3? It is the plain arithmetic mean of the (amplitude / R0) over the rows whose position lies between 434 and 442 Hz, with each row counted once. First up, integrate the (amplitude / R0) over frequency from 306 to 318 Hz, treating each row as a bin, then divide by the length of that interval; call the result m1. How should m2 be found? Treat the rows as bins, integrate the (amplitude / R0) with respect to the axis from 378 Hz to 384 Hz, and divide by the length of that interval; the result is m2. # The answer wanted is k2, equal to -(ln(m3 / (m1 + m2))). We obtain 0.721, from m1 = 0.89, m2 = 0.90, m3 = 0.871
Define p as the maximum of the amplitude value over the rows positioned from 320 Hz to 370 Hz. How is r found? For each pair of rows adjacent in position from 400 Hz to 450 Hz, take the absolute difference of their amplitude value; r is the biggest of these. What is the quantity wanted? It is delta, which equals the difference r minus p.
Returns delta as -203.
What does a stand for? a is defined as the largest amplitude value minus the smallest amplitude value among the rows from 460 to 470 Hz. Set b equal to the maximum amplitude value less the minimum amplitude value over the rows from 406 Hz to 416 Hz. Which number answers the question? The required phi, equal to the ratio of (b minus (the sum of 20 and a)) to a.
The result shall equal -1.0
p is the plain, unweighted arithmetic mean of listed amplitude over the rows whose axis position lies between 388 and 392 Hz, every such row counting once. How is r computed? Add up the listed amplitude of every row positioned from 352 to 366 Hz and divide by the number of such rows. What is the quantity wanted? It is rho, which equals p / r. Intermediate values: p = 241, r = 216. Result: 1.11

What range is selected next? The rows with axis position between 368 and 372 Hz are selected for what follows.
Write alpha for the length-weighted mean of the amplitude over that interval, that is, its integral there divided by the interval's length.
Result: 222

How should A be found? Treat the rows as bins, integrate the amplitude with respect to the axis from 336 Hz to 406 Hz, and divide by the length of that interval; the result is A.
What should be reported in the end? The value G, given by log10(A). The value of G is 2.348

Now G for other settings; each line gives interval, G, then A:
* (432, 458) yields 2.374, 237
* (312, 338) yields 2.329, 213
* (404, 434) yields 2.340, 219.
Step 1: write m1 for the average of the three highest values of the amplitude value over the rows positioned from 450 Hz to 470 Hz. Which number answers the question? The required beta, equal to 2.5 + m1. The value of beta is 285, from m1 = 282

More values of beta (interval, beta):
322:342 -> 224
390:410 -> 250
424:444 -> 237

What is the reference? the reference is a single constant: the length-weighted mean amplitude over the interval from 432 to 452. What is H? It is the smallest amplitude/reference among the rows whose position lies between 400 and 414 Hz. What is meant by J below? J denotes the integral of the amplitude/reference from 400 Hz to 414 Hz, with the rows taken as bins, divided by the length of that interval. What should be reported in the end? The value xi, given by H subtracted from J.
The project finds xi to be 0.034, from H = 0.965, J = 1.00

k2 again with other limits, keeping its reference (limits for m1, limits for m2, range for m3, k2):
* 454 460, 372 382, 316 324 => 0.692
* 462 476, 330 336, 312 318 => 0.734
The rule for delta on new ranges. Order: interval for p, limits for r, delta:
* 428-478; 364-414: -269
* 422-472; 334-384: -269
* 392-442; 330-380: -214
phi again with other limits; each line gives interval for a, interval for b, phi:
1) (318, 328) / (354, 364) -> -0.6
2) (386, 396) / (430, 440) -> -0.3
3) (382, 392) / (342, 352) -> -0.9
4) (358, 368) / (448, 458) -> -0.4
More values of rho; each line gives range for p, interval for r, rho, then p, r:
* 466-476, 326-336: 1.26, 268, 212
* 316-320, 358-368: 0.96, 209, 218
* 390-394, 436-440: 1.07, 238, 222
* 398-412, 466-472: 0.86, 233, 271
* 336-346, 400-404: 0.93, 215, 231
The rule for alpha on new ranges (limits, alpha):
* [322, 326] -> 209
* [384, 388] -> 223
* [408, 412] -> 227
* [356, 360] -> 220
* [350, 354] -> 239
